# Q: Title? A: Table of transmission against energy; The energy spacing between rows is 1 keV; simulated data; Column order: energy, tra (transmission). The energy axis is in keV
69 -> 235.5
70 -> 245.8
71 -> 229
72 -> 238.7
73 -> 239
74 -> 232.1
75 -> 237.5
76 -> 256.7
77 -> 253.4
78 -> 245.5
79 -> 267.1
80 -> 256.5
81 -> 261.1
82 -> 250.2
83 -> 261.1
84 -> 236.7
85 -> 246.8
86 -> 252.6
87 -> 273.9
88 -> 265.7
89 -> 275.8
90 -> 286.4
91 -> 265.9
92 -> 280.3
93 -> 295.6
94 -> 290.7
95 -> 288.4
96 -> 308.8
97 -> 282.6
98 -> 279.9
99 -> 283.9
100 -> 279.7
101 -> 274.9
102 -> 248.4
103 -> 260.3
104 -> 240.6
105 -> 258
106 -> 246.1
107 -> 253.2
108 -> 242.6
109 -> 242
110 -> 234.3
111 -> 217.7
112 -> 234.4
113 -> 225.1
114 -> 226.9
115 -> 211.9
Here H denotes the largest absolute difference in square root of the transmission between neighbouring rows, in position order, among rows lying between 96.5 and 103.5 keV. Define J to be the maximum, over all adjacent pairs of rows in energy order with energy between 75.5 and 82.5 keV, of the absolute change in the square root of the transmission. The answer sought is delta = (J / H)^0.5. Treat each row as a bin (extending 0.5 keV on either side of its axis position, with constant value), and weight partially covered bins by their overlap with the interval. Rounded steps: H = 0.82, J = 0.675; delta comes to 0.91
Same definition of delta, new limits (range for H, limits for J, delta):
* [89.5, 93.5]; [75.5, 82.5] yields 1.05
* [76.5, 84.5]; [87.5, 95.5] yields 0.89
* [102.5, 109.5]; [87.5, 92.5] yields 1.00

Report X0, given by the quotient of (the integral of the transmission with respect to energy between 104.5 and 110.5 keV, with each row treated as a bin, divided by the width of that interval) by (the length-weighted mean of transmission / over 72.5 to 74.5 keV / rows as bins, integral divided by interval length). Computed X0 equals 1.04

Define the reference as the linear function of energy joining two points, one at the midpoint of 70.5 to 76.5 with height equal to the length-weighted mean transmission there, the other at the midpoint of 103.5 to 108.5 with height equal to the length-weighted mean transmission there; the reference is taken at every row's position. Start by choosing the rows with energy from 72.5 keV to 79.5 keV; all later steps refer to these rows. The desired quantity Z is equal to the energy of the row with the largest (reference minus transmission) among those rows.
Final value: 74 keV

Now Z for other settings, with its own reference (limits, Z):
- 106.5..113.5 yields 111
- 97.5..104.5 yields 104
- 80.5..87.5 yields 84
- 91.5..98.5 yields 98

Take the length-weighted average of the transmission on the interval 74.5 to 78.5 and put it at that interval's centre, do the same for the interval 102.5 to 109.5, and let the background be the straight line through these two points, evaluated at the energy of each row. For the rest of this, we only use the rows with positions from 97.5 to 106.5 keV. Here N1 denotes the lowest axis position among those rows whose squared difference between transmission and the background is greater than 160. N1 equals 98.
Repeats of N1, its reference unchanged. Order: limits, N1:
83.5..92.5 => 87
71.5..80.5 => 74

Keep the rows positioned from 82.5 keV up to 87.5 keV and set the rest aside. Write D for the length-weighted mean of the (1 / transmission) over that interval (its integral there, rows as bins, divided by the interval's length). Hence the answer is 0.0039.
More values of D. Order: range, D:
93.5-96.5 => 0.0034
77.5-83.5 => 0.0039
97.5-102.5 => 0.0037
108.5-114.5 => 0.0044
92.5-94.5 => 0.0034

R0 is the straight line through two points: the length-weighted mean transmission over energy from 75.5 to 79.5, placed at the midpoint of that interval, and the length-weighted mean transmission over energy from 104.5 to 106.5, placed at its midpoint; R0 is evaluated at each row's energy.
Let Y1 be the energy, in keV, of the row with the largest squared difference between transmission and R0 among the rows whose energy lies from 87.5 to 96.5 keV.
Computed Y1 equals 96 keV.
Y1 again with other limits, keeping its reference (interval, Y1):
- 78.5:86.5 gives 84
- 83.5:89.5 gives 89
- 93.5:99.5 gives 96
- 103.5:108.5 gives 104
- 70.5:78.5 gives 71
